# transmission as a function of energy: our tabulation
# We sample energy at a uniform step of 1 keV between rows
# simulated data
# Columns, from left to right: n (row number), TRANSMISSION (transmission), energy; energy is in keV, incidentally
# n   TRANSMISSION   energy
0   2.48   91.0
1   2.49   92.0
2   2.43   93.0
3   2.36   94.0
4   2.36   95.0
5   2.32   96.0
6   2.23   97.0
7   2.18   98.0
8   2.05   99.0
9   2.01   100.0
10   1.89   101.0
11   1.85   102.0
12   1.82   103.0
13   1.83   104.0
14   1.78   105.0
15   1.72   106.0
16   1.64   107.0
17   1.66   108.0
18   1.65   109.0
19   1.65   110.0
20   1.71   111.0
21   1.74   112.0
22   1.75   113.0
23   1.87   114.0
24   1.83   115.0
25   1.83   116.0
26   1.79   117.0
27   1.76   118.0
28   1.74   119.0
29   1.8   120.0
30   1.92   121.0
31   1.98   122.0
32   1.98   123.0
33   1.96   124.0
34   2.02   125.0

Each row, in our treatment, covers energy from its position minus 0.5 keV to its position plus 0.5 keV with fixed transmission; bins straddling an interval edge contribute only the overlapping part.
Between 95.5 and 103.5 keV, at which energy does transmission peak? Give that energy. 96.0 keV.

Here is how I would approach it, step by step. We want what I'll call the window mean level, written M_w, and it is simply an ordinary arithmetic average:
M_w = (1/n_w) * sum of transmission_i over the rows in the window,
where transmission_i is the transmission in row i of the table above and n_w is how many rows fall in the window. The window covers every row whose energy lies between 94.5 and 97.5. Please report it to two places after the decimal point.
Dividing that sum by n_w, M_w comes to 2.30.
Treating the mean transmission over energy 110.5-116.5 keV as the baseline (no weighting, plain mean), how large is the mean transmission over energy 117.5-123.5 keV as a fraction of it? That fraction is 1.04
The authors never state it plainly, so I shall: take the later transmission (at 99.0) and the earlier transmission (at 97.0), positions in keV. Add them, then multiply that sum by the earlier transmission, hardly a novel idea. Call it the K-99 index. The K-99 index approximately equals 10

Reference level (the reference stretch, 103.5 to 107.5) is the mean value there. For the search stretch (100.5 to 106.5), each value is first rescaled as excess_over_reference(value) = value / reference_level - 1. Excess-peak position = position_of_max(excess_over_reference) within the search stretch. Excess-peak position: 101.0 keV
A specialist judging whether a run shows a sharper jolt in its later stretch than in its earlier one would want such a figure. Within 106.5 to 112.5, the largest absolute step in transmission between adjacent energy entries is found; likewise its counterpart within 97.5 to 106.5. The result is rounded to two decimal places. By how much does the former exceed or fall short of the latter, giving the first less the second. -0.07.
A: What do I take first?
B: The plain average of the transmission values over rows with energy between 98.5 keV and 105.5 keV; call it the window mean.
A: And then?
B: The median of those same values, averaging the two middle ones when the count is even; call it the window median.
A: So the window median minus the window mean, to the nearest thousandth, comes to -0.040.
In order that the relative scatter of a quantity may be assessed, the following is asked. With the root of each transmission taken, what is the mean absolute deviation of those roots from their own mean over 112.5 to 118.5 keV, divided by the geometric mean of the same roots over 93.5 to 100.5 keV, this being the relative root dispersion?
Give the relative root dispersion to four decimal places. 0.0096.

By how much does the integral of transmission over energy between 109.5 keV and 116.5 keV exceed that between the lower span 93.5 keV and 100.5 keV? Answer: -3.1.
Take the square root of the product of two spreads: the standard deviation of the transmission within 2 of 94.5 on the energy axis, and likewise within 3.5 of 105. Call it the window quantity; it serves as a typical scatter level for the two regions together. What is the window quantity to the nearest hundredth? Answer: 0.06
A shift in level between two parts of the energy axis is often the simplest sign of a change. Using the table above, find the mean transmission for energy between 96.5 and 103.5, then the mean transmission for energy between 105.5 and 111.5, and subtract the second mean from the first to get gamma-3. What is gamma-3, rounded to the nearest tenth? 0.3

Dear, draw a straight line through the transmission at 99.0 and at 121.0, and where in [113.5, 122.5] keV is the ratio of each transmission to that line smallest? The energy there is 119.0 keV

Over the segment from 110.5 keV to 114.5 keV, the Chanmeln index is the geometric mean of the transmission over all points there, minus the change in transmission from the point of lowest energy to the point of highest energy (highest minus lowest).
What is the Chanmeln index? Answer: 1.6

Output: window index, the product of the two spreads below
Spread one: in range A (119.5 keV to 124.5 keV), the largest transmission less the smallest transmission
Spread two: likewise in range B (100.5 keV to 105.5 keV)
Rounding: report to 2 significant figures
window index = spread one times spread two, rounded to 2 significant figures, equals 0.020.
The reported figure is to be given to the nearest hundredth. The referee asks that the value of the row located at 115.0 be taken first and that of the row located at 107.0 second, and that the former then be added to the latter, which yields 3.47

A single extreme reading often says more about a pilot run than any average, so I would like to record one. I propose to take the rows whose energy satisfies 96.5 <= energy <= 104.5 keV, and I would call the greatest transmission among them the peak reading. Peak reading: 2.23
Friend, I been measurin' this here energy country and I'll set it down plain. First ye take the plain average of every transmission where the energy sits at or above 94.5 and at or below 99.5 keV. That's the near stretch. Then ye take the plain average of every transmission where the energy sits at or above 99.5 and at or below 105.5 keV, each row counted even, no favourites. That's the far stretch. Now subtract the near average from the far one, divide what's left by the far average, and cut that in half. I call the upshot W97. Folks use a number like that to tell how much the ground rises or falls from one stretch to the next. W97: -0.10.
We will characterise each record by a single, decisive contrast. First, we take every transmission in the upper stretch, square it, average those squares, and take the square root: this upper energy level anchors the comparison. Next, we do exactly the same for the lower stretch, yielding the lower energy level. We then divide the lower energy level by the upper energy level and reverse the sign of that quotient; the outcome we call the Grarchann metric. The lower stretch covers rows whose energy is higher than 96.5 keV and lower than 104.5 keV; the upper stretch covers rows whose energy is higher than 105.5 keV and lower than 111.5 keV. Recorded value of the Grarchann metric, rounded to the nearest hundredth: -1.19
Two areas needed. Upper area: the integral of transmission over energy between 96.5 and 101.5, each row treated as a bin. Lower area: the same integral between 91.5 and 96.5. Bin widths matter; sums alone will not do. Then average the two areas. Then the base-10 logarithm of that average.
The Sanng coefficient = 1.05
